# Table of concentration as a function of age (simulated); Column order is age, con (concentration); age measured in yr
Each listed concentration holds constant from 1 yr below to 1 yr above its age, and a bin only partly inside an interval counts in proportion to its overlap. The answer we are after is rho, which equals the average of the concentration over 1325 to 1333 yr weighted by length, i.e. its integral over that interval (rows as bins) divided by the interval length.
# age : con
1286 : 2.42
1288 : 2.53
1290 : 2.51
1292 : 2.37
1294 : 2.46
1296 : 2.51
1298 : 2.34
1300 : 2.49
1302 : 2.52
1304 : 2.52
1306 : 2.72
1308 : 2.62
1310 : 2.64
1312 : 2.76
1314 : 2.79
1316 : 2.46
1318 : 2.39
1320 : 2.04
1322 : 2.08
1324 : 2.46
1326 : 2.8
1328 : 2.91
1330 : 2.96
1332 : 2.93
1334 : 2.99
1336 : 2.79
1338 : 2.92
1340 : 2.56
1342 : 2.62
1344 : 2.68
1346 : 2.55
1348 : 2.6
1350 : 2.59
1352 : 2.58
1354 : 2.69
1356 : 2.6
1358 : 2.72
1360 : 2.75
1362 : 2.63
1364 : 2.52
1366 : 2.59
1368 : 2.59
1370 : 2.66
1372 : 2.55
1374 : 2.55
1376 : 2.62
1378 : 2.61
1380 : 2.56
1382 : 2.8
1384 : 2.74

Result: 2.90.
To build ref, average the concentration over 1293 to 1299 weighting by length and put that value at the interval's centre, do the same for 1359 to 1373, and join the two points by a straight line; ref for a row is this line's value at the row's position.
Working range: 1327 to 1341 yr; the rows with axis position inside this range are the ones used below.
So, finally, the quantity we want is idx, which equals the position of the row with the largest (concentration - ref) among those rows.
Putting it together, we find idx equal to 1334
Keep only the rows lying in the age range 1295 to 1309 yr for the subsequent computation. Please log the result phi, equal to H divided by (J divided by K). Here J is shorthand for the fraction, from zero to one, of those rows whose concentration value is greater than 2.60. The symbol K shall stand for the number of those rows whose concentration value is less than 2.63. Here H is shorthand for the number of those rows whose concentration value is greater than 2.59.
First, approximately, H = 2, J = 0.3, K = 6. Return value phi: 42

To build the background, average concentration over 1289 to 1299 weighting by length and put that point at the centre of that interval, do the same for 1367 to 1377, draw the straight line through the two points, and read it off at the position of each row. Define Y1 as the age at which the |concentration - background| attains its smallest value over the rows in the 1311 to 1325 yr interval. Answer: 1316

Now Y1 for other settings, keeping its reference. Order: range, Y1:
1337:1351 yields 1346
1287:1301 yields 1294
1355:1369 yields 1368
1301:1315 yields 1304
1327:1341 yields 1340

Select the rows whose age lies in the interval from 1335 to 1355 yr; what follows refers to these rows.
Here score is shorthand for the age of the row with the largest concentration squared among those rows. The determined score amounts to 1338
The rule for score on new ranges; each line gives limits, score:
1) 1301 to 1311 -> 1306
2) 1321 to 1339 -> 1334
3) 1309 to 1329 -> 1328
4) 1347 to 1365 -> 1360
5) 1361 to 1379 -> 1370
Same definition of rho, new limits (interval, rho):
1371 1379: 2.58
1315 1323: 2.24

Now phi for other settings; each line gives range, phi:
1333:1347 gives 21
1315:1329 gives 35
